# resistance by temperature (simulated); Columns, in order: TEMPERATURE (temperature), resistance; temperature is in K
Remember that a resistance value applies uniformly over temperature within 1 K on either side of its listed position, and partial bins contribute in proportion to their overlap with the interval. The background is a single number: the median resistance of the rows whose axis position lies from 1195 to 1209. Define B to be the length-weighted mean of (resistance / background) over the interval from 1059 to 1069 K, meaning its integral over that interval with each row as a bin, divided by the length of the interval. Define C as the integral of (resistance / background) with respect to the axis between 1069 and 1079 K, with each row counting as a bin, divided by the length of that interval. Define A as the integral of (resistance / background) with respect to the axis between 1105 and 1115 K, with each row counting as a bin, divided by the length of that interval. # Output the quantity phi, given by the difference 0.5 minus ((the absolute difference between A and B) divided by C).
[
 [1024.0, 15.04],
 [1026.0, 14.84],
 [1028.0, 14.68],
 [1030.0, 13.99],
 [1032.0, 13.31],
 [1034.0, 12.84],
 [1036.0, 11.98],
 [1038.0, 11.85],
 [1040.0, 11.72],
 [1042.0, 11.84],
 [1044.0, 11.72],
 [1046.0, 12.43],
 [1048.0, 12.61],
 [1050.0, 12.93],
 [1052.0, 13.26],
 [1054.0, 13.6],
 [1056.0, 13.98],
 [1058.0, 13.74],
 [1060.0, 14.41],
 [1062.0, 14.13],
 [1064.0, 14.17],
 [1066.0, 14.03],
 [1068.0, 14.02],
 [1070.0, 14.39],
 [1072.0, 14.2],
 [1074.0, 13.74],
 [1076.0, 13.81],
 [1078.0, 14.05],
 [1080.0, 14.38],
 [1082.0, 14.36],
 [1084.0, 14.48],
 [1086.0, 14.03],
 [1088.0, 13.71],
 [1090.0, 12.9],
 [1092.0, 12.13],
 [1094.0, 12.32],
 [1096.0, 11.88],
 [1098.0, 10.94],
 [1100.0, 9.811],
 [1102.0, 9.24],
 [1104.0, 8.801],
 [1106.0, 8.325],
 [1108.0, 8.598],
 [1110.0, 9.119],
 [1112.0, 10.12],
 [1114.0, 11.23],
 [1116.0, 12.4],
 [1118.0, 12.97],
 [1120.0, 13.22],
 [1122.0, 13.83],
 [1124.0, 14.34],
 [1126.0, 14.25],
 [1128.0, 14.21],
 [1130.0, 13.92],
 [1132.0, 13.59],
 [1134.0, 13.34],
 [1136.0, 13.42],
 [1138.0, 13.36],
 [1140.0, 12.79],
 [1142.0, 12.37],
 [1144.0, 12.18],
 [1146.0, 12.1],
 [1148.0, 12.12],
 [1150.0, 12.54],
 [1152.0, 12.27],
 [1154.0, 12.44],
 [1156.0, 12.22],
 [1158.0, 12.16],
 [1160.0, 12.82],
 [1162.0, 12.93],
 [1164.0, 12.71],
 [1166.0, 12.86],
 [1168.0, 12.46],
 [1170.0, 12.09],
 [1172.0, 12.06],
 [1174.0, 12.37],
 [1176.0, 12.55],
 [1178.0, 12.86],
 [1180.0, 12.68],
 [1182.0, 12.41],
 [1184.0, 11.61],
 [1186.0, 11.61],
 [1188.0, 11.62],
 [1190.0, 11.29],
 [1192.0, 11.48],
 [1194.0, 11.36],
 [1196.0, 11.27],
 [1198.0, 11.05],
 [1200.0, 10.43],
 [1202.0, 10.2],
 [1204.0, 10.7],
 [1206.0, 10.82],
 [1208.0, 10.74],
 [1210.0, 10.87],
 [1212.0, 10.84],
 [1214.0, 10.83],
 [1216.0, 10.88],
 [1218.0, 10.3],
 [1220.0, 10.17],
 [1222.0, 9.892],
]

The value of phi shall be 0.17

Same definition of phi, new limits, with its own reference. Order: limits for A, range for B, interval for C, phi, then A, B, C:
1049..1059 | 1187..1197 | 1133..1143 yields 0.34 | 1.26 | 1.06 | 1.22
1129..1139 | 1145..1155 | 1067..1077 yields 0.41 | 1.26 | 1.14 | 1.31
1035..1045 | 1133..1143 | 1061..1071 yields 0.41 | 1.10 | 1.22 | 1.32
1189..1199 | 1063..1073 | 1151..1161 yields 0.27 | 1.05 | 1.32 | 1.15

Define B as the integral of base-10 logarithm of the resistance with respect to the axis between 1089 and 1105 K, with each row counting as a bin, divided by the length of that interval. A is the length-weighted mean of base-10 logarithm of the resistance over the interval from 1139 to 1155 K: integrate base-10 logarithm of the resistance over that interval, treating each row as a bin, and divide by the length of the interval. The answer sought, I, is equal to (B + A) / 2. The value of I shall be 1.06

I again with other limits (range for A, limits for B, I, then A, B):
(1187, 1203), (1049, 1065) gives 1.09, 1.04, 1.14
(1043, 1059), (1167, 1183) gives 1.10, 1.11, 1.09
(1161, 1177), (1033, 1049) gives 1.09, 1.10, 1.08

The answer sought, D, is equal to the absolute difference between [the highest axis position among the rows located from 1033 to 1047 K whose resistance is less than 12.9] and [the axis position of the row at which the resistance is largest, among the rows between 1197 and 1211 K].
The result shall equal 152 K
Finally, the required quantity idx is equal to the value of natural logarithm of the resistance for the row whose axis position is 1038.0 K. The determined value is 2.472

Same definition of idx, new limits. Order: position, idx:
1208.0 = 2.374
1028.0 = 2.686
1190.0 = 2.424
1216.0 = 2.387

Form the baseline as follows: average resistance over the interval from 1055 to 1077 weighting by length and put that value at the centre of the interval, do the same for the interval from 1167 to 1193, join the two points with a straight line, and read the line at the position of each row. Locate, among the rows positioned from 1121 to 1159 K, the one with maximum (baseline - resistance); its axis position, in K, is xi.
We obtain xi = 1146.0 K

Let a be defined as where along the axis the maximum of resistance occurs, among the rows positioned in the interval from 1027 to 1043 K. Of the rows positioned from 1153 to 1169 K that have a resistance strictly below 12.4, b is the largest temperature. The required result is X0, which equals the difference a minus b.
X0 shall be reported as -130 K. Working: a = 1028.0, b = 1158.0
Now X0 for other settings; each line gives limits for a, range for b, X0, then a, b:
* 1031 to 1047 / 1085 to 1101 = -68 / 1032.0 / 1100.0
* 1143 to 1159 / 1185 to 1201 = -50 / 1150.0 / 1200.0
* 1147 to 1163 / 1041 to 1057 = 118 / 1162.0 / 1044.0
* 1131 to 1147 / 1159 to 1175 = -42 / 1132.0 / 1174.0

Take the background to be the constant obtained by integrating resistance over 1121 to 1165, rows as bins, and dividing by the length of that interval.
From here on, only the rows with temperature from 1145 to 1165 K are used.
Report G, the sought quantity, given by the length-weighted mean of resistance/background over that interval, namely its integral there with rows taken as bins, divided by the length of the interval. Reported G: 0.96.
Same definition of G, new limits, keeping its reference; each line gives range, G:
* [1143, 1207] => 0.92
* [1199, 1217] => 0.82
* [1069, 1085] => 1.09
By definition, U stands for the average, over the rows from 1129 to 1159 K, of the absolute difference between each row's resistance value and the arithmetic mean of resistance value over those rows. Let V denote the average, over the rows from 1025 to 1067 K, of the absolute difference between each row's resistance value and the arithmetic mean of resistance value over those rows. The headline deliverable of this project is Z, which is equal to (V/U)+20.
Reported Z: 21.6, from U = 0.5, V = 0.9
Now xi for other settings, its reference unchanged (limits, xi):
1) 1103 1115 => 1106.0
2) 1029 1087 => 1040.0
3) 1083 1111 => 1106.0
